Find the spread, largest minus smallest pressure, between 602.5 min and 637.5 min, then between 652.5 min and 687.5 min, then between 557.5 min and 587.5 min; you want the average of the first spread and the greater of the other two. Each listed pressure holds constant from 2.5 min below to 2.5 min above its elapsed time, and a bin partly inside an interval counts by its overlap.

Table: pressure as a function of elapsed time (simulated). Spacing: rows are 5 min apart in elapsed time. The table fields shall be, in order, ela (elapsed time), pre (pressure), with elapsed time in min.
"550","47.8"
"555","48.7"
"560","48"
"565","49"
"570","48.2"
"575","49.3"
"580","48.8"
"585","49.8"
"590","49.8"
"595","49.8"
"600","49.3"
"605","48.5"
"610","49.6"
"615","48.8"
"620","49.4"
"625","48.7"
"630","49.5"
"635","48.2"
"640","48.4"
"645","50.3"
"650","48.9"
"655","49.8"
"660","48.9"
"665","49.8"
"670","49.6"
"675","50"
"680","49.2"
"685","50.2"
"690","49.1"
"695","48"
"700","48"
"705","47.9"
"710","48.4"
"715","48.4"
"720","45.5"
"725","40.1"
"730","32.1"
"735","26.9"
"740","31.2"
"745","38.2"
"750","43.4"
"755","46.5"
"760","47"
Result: 2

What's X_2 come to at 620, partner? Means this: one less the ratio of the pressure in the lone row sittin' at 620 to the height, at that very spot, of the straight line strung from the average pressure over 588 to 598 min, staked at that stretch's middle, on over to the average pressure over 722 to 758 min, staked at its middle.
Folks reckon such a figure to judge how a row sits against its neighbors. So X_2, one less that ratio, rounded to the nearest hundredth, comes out -0.04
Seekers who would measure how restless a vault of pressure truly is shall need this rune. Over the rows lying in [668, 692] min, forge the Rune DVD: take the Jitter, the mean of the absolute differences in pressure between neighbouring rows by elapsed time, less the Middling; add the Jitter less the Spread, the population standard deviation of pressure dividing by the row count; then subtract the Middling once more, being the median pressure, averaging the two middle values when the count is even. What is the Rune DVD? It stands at -97.98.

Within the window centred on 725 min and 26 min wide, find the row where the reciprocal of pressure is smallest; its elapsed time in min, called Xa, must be 715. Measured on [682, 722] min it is 685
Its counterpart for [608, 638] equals 610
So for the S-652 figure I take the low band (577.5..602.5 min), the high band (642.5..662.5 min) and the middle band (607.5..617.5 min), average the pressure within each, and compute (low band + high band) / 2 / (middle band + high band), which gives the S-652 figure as 0.5015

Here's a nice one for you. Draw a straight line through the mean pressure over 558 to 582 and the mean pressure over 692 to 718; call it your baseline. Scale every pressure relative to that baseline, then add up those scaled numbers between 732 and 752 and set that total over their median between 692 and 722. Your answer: 2.9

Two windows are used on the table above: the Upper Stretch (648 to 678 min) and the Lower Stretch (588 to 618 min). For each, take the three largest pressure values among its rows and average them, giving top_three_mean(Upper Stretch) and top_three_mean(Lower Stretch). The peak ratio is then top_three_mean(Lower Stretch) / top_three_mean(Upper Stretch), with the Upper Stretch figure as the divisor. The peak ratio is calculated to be 1.00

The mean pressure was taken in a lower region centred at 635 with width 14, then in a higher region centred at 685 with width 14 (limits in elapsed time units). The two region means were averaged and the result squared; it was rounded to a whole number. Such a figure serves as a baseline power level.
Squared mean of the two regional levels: 2411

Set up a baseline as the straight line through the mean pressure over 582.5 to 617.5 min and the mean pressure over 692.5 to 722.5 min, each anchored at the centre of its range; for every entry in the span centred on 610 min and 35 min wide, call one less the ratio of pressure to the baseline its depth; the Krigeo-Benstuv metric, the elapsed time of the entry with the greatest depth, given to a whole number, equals 605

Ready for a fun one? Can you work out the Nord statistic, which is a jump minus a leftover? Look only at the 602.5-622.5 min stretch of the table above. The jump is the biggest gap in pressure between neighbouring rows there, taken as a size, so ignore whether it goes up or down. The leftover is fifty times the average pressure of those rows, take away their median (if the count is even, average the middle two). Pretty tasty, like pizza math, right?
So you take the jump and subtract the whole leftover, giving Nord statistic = -2404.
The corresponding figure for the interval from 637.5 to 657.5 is -2416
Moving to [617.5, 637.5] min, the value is -2397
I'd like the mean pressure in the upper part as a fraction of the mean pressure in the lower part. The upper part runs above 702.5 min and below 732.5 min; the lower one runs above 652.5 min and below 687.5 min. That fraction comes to 0.88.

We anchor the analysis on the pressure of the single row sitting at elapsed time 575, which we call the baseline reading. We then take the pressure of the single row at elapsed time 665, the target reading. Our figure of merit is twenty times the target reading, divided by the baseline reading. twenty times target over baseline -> 20.2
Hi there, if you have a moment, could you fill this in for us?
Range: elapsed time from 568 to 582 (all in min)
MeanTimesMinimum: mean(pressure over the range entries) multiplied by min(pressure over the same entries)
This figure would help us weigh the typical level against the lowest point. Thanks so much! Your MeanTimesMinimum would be 2351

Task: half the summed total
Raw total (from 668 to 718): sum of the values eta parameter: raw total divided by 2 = 244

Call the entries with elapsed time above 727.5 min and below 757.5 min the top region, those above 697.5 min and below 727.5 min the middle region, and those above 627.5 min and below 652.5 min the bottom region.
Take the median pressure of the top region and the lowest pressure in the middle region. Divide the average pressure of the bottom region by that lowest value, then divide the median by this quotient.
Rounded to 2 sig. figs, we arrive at 29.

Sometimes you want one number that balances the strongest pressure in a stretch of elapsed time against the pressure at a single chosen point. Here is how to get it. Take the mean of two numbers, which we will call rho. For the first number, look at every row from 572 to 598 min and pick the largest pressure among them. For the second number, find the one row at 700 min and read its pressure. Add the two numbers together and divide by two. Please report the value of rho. 48.9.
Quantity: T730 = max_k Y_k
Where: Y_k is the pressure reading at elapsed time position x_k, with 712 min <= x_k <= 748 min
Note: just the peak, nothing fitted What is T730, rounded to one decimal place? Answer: 48.4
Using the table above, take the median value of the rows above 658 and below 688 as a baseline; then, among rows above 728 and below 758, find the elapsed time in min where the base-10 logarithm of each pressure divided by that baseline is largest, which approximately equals 755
